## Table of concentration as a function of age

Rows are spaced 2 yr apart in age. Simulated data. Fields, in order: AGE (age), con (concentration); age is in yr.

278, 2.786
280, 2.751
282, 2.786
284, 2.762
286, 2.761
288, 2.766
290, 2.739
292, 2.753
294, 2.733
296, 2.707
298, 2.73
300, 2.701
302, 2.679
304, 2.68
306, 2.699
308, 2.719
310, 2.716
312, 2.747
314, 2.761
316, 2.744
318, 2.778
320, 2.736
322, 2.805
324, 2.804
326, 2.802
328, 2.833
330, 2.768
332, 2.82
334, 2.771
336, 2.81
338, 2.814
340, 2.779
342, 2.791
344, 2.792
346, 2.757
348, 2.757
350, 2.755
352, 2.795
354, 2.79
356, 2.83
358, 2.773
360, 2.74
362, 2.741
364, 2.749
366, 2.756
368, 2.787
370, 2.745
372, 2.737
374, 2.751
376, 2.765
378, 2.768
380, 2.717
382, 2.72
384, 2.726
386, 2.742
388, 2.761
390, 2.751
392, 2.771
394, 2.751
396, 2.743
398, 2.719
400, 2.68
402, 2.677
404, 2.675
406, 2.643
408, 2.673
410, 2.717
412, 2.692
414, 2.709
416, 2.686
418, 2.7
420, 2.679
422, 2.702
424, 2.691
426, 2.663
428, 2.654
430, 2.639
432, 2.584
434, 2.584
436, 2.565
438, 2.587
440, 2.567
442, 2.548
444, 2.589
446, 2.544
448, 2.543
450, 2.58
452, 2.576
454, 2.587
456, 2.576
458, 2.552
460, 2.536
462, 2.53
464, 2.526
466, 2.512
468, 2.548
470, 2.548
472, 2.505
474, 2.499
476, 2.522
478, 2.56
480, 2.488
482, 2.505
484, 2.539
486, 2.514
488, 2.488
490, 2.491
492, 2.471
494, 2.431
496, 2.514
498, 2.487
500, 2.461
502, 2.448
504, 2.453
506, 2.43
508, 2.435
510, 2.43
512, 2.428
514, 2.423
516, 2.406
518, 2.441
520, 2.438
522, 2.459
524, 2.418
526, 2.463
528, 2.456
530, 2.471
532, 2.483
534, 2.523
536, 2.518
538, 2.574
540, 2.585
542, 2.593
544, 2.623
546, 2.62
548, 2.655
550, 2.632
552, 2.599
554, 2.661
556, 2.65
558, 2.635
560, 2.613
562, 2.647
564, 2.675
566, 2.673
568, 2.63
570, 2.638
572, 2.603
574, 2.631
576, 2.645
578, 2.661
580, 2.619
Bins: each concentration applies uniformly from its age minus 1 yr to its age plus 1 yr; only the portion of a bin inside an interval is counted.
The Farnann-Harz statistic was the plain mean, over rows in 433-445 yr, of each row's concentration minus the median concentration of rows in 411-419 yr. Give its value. -0.12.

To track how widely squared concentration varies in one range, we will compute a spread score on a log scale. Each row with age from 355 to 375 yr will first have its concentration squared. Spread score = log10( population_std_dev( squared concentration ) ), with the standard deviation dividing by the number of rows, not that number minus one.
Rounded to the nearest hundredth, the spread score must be -0.82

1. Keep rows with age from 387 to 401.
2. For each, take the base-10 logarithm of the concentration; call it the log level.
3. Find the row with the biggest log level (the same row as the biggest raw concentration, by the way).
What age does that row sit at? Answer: 392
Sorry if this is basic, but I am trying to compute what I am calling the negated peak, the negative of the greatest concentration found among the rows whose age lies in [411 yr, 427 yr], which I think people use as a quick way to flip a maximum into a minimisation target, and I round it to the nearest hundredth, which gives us -2.71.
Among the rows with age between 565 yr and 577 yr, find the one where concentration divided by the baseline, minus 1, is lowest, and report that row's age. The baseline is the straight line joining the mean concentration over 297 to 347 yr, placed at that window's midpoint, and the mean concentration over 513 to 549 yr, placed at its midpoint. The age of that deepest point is 572 yr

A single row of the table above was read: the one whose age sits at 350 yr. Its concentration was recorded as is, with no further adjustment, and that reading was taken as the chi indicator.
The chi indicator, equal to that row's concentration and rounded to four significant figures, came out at 2.755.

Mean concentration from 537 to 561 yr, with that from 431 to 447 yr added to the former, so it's 5.19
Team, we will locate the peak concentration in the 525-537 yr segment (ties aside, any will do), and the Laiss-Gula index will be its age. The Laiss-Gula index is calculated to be 534 yr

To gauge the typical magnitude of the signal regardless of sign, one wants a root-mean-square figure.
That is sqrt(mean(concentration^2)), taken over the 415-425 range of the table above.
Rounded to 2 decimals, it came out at 2.69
